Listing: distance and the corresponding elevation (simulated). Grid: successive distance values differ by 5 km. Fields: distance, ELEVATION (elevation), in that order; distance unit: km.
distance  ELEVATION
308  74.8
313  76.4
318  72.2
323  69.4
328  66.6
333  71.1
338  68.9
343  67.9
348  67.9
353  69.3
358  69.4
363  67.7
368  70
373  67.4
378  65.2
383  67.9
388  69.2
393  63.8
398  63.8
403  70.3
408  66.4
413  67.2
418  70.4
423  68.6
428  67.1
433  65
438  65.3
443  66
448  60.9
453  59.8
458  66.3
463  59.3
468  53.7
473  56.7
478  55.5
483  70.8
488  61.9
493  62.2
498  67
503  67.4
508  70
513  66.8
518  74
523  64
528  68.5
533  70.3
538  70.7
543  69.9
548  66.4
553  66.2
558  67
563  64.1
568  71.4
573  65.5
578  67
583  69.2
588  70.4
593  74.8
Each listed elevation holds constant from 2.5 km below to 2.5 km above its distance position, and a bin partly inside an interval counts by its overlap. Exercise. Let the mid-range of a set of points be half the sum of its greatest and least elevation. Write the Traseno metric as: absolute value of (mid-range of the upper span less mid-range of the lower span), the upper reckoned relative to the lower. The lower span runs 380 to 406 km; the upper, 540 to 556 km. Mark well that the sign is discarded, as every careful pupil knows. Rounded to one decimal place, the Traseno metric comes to 1.0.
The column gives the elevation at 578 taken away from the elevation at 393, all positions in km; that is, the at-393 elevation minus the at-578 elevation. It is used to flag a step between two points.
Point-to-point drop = -3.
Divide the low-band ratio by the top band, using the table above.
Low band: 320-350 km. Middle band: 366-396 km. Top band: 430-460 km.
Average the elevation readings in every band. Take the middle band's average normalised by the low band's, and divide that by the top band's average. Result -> 0.0153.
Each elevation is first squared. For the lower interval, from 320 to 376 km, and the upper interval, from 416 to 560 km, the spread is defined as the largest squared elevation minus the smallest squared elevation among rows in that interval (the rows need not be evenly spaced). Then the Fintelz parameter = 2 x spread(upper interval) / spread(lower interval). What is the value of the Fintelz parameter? 8.4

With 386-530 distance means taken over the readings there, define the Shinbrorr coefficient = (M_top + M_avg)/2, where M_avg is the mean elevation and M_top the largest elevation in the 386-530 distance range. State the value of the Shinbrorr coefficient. 70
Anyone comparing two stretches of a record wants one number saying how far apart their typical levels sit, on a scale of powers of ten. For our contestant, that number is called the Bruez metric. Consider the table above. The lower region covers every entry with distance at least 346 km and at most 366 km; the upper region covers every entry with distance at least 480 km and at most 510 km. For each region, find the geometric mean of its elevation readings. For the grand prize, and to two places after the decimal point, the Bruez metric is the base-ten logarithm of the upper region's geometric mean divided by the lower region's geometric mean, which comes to -0.01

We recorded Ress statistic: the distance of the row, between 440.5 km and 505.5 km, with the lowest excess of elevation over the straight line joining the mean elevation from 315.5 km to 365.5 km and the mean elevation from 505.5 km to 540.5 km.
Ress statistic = 468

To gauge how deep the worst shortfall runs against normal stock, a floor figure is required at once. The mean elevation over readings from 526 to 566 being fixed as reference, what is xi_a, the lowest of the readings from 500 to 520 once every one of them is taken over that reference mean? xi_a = 0.98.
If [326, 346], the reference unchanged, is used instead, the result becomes 0.98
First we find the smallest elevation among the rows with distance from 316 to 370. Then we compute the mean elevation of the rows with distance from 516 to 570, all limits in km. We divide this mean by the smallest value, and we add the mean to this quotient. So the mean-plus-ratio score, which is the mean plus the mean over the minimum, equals 69.4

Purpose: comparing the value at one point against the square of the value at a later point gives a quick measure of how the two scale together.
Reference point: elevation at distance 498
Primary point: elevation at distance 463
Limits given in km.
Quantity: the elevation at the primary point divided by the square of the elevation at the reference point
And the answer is 0.0132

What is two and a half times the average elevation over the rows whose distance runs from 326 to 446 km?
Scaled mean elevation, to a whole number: 169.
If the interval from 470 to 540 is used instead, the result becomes 165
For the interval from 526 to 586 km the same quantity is 170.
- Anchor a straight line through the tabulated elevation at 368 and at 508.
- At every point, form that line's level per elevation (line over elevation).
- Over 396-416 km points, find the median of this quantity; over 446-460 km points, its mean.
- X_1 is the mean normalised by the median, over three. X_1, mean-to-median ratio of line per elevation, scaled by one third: 0.358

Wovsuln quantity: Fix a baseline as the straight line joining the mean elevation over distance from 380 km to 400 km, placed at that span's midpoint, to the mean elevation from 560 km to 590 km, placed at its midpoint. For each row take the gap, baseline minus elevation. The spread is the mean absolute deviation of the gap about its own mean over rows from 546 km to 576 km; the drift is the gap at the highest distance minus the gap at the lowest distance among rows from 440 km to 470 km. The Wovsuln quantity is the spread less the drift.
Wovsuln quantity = -11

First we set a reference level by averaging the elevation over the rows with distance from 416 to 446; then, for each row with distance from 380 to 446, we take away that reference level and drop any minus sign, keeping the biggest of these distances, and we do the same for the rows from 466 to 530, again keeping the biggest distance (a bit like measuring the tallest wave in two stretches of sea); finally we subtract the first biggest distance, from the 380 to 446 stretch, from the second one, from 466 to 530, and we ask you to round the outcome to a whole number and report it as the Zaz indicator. 10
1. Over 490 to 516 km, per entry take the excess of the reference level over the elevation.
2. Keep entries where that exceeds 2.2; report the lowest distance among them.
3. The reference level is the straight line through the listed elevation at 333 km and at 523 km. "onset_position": 493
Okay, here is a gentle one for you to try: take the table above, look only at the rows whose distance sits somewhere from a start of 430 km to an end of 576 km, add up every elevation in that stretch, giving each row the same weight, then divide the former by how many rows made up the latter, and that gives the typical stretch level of 65.3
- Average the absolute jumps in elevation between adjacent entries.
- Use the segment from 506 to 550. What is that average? 3.9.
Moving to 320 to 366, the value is 1.7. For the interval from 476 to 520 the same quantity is 5.3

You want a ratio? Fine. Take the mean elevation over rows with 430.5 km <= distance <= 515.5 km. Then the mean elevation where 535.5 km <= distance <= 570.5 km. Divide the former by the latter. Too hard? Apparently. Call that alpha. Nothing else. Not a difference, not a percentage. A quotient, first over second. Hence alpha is 0.93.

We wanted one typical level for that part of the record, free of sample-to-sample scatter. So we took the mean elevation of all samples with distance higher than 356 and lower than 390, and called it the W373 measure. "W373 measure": 68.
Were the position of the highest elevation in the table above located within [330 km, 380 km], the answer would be 333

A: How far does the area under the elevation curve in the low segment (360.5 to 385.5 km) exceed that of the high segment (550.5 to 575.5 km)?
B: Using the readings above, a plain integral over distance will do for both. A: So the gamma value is 20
